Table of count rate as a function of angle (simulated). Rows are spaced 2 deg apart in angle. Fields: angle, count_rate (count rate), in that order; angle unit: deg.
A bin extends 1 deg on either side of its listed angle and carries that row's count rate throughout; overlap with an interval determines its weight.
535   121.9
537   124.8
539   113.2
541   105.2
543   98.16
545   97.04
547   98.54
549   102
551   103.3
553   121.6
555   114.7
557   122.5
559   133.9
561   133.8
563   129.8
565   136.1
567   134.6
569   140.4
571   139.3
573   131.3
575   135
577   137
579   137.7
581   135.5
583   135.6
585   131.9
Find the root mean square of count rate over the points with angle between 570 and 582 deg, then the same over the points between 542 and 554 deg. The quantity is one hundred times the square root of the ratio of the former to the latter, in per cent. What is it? 114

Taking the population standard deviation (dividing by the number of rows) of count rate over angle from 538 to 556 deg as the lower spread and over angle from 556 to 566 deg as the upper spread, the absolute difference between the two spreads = 3.3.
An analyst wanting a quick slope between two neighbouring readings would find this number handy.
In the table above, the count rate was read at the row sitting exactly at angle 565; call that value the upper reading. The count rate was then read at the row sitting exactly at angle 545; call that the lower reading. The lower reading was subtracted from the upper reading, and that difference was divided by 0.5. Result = 78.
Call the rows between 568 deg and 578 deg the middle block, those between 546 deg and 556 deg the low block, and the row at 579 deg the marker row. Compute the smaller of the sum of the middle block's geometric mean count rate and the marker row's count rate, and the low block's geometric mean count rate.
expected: 108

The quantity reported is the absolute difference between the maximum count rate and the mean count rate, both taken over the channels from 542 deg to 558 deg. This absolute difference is 15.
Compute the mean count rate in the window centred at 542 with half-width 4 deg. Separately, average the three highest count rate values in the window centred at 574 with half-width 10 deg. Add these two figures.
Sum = 243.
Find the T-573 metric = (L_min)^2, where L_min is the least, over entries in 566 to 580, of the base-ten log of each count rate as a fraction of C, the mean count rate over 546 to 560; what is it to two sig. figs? 0.0039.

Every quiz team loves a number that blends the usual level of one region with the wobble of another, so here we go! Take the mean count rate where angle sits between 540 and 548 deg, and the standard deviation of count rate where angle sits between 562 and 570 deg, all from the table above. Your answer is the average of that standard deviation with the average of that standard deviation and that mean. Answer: 28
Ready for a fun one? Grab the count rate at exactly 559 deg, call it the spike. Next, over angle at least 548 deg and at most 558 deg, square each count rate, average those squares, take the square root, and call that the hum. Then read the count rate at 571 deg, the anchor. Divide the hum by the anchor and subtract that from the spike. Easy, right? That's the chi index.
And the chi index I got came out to 133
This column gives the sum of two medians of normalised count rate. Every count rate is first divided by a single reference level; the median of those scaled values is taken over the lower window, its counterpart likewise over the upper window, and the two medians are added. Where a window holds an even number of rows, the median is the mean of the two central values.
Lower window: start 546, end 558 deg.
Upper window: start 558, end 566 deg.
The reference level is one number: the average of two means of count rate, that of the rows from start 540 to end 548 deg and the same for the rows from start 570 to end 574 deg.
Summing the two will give 2.07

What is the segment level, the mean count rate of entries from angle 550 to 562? 122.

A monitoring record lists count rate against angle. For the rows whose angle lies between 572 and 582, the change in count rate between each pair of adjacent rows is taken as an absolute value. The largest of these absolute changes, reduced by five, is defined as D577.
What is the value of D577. -1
